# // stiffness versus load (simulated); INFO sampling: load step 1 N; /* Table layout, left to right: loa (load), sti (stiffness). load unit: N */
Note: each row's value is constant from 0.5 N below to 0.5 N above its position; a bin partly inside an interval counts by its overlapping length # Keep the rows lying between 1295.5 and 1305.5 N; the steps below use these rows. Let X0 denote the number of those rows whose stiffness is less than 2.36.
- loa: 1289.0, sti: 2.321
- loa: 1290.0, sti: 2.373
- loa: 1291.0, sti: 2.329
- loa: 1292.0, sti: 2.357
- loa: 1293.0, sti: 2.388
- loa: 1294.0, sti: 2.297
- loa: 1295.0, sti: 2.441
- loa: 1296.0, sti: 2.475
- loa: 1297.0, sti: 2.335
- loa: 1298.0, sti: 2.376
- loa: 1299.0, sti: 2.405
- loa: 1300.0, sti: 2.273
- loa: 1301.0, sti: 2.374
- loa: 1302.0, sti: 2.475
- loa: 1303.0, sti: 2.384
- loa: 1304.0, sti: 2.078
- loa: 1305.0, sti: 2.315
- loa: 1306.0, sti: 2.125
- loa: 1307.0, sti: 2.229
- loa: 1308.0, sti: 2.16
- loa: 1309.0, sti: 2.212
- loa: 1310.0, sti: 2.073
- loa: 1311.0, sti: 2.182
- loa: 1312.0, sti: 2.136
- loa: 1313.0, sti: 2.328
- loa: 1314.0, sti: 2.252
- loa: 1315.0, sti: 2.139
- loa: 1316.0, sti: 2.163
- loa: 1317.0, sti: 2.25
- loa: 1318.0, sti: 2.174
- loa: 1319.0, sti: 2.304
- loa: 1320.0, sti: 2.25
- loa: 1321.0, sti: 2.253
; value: 4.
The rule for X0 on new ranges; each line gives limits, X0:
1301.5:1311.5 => 8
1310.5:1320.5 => 10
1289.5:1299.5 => 4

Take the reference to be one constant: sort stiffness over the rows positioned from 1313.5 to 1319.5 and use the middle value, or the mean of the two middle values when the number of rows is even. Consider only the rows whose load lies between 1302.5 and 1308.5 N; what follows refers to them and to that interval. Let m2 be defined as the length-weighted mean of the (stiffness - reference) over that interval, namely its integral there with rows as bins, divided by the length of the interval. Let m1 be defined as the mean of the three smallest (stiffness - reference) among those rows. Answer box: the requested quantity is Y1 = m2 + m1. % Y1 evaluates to -0.088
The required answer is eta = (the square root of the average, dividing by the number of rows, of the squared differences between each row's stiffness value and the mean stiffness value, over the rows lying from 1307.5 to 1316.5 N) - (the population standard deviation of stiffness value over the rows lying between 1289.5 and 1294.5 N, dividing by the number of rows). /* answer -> 0.04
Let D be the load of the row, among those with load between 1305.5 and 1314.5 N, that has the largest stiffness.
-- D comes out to 1313.0 N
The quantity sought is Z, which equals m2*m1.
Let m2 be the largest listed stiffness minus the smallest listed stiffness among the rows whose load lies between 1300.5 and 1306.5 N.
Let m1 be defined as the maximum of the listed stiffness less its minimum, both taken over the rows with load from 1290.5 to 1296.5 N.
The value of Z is 0.071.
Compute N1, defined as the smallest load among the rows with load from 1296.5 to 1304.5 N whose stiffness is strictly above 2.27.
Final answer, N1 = 1297.0 N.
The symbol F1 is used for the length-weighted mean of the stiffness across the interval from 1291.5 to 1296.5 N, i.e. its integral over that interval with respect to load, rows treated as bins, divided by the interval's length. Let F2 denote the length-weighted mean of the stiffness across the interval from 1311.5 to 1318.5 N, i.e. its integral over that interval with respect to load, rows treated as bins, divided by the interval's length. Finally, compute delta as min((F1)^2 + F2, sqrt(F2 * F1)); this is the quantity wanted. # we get 2.30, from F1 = 2.39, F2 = 2.21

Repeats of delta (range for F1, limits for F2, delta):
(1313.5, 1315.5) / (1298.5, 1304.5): 2.26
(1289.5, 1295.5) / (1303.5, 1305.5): 2.28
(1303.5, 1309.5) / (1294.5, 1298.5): 2.29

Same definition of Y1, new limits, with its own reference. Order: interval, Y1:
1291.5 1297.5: 0.288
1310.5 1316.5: -0.078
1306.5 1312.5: -0.136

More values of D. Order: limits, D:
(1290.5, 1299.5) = 1296.0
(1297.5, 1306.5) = 1302.0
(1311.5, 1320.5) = 1313.0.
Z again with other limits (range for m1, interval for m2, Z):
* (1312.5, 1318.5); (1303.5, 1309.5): 0.045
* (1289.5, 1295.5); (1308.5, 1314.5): 0.037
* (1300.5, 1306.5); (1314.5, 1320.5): 0.066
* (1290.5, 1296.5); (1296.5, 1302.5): 0.036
